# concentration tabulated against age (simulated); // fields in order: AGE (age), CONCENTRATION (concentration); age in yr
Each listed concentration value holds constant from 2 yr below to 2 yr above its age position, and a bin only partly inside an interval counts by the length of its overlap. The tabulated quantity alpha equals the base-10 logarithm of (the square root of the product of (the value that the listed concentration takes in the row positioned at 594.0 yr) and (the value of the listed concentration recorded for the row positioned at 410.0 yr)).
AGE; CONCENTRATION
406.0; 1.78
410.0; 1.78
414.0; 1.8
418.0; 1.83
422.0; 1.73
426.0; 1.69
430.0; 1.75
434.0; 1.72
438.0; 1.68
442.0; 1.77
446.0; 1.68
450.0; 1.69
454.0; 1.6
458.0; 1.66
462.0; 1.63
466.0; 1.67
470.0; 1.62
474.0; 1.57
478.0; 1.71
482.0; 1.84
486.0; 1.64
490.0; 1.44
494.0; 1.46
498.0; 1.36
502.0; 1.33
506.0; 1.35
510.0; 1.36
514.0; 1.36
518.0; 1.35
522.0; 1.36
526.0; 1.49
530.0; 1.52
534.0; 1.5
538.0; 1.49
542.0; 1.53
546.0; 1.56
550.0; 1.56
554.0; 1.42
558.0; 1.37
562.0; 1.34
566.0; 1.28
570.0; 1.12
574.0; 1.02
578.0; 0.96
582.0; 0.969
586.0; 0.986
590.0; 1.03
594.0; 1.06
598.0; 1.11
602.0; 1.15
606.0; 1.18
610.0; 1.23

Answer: 0.14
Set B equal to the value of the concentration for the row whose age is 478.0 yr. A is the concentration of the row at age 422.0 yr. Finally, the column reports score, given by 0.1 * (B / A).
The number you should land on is 0.10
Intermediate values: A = 1.73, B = 1.71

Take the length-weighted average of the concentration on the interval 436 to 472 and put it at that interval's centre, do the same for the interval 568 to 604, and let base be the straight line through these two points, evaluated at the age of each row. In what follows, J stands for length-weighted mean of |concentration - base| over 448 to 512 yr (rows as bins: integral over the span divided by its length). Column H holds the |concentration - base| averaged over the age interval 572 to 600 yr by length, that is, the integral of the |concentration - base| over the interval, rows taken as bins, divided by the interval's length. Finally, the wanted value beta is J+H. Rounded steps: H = 0.08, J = 0.07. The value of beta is 0.149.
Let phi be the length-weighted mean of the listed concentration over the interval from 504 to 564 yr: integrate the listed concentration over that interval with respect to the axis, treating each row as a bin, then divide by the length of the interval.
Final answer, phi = 1.44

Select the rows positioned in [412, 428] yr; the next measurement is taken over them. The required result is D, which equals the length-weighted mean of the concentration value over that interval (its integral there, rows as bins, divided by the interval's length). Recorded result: 1.76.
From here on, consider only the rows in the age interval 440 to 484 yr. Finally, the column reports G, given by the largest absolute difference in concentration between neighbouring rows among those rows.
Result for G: 0.14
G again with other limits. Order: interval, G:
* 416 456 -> 0.10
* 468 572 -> 0.20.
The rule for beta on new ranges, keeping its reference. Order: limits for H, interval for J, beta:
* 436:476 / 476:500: 0.158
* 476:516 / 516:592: 0.253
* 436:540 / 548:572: 0.264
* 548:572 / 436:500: 0.248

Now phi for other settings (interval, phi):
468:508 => 1.53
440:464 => 1.67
